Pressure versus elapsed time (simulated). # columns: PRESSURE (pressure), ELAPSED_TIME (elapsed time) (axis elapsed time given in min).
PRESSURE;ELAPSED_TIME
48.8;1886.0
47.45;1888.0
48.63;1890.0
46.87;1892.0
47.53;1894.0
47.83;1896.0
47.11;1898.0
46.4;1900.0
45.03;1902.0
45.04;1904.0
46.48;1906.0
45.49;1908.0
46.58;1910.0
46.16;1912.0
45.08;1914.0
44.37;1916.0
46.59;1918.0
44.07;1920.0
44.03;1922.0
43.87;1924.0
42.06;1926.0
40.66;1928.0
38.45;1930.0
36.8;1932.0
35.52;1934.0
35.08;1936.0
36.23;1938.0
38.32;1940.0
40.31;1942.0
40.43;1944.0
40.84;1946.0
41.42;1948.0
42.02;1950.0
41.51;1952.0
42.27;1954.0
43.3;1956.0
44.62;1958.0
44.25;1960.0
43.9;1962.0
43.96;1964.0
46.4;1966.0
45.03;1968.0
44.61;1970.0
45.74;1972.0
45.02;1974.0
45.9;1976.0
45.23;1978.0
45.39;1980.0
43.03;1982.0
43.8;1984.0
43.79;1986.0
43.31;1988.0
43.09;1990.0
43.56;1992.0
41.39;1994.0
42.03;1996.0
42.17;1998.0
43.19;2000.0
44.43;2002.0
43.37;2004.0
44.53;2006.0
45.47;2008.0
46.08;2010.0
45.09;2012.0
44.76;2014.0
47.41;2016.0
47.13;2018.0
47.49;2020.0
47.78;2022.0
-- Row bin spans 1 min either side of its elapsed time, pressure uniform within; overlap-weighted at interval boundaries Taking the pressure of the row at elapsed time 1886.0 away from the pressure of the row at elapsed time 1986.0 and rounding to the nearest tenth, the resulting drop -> -5.0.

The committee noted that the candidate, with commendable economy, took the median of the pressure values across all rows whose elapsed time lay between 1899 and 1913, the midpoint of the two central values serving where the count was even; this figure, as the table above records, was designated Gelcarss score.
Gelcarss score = 46.2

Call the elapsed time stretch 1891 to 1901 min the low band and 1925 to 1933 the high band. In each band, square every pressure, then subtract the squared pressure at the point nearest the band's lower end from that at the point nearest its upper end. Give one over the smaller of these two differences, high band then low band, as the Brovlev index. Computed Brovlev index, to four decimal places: -0.0024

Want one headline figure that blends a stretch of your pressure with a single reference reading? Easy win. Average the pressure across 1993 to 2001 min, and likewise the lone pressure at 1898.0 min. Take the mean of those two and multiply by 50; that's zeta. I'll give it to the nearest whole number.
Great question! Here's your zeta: 2233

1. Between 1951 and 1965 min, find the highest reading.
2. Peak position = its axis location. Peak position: 1958.0 min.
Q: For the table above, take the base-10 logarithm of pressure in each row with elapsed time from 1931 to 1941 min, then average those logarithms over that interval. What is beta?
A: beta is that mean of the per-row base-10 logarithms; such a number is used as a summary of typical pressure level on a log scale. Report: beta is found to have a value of 1.561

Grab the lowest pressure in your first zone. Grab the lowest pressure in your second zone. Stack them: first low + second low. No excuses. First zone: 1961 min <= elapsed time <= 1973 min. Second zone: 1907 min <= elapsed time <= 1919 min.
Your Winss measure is 88.3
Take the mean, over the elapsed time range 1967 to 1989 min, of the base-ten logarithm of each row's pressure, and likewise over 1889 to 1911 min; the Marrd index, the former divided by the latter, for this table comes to 0.989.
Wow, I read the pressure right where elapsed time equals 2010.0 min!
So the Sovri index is 46.08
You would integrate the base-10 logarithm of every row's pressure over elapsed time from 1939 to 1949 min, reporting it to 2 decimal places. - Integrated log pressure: 16.05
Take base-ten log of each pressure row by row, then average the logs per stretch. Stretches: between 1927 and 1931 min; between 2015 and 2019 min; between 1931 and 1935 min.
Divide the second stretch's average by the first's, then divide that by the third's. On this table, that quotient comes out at 0.67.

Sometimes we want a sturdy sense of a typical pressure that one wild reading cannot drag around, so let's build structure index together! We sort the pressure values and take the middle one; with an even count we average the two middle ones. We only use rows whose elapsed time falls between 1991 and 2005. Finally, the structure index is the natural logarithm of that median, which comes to 3.77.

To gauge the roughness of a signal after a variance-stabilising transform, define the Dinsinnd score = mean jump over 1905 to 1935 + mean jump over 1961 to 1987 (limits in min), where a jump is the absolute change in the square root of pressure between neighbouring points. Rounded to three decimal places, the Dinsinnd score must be 0.165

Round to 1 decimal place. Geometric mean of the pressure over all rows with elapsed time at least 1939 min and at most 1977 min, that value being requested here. 43.1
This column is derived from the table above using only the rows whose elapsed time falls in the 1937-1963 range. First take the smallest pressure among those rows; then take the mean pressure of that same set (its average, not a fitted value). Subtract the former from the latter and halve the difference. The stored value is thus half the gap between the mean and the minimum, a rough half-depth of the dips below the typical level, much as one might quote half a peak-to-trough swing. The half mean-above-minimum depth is 2.6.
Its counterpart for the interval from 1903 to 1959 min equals 3.5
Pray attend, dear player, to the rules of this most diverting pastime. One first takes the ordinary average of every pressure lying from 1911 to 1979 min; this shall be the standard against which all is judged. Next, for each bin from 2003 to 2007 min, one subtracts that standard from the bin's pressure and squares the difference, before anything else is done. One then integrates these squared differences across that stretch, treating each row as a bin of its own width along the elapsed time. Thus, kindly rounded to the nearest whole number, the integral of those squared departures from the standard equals 10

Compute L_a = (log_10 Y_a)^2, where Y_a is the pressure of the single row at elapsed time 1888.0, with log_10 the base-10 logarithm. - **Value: 2.81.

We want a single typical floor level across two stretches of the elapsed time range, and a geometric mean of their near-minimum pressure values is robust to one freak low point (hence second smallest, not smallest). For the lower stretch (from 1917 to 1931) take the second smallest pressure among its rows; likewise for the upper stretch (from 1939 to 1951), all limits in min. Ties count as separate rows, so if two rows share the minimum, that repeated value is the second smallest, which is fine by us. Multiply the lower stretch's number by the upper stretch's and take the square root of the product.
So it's 40.5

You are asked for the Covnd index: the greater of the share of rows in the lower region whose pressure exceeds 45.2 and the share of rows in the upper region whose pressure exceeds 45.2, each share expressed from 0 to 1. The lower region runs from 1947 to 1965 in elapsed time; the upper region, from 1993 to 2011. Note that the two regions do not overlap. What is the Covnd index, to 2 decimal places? 0.22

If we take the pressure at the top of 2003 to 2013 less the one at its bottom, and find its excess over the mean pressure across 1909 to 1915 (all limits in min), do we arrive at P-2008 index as -44.2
